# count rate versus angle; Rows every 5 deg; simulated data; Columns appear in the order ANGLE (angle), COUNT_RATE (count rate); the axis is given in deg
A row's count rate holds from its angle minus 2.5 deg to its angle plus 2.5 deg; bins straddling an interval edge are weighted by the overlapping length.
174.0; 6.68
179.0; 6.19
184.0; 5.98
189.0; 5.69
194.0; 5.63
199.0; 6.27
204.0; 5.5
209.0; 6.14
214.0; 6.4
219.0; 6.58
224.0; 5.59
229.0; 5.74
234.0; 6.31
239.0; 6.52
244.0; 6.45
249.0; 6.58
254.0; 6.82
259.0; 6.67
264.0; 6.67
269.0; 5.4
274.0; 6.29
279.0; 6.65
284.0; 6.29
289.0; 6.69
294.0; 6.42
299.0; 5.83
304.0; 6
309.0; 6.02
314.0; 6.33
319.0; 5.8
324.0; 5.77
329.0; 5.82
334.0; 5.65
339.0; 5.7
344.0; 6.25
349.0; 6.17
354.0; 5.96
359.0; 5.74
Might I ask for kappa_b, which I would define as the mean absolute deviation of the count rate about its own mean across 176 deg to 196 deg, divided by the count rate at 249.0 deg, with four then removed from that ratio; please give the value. -3.97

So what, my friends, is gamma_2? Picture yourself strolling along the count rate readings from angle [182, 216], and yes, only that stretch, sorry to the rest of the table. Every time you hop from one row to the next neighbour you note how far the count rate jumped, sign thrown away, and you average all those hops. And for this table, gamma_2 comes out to 0.44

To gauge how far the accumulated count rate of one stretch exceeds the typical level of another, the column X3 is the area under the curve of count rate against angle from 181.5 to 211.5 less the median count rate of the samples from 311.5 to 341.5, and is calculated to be 170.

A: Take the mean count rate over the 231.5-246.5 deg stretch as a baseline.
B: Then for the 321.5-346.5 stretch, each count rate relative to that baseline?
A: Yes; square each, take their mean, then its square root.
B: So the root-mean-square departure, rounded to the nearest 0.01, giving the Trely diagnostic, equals 0.63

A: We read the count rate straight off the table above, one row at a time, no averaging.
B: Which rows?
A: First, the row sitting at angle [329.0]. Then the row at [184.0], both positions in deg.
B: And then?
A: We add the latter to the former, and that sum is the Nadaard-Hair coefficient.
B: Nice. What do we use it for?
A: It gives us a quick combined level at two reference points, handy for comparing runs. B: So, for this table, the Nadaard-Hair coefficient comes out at 11.8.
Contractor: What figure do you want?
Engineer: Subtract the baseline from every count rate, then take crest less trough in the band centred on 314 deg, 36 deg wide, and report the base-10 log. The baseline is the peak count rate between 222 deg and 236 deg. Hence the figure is -0.25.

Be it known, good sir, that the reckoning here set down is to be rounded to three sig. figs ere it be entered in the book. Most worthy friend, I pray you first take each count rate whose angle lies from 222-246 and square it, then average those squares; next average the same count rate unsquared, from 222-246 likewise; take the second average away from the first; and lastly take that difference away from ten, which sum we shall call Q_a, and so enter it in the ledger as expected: -21.5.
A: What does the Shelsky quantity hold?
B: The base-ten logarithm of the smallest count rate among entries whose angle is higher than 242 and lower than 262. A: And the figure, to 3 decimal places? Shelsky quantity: 0.810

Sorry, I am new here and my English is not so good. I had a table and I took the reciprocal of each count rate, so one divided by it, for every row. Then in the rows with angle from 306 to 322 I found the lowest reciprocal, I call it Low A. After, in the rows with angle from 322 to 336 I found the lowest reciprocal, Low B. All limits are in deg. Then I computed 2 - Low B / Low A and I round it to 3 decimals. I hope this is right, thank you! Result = 0.912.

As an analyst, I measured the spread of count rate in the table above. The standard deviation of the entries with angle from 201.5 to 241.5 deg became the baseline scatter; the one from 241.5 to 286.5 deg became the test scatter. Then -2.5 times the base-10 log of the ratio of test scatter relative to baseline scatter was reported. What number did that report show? 0.0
